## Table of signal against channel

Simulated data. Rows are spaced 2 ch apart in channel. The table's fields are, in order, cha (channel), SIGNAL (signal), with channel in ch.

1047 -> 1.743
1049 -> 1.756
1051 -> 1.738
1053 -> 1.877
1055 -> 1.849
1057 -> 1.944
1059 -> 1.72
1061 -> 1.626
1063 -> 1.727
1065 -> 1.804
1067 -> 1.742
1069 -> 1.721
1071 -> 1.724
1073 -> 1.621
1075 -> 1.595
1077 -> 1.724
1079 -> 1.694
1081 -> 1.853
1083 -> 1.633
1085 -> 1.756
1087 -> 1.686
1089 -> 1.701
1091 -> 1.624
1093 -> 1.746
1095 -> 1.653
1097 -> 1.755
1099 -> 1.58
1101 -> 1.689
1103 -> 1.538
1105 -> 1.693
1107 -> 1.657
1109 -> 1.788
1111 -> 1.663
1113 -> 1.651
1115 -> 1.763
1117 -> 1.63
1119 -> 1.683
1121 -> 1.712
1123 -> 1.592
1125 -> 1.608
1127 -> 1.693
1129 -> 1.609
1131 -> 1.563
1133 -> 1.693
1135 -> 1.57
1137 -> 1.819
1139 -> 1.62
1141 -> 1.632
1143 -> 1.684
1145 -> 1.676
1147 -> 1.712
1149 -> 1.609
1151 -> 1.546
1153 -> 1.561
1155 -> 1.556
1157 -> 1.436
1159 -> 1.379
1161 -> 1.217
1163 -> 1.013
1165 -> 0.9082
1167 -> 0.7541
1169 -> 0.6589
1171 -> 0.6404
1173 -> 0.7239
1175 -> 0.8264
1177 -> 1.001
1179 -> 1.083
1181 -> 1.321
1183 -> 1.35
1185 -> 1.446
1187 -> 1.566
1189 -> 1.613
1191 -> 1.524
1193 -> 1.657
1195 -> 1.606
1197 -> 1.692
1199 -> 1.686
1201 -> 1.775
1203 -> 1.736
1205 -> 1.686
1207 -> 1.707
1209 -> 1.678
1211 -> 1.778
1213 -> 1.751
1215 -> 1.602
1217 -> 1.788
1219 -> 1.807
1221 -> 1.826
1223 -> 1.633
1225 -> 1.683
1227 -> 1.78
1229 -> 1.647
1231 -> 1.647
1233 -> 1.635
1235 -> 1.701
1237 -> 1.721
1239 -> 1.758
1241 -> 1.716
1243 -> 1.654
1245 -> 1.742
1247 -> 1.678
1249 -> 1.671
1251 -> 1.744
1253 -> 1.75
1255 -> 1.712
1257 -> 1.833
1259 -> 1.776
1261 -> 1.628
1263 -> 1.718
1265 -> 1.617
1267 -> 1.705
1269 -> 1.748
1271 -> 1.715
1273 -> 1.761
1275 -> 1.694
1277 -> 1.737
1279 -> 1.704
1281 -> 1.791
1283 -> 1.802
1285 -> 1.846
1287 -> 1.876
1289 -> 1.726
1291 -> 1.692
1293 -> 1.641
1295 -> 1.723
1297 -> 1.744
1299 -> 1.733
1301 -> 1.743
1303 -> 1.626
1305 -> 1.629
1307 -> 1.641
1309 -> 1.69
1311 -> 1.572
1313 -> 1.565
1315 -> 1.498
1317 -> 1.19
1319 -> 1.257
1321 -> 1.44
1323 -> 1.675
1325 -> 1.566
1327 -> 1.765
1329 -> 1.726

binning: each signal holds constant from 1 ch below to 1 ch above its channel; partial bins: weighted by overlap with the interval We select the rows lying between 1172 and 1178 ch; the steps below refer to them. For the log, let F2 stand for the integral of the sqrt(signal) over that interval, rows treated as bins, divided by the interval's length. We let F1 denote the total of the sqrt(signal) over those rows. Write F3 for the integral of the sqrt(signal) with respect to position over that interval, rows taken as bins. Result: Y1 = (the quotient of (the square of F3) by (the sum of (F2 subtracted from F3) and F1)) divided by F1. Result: 1.50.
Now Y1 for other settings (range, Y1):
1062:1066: 1.60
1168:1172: 1.60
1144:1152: 1.45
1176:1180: 1.60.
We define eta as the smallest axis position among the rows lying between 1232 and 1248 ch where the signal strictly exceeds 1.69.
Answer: 1235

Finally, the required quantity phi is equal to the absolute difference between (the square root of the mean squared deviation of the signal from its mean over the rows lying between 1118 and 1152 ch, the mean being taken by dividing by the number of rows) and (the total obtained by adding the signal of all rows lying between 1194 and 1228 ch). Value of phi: 29.1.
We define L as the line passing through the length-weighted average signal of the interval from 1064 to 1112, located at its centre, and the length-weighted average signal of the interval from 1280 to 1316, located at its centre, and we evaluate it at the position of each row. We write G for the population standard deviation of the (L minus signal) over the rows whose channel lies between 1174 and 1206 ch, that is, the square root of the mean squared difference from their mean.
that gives 0.275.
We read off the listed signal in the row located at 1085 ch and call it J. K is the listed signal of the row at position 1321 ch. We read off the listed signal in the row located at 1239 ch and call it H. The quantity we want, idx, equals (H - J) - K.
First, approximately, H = 1.758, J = 1.756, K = 1.44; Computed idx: -1.44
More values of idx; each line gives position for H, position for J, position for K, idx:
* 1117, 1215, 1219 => -1.78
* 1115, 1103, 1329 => -1.50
